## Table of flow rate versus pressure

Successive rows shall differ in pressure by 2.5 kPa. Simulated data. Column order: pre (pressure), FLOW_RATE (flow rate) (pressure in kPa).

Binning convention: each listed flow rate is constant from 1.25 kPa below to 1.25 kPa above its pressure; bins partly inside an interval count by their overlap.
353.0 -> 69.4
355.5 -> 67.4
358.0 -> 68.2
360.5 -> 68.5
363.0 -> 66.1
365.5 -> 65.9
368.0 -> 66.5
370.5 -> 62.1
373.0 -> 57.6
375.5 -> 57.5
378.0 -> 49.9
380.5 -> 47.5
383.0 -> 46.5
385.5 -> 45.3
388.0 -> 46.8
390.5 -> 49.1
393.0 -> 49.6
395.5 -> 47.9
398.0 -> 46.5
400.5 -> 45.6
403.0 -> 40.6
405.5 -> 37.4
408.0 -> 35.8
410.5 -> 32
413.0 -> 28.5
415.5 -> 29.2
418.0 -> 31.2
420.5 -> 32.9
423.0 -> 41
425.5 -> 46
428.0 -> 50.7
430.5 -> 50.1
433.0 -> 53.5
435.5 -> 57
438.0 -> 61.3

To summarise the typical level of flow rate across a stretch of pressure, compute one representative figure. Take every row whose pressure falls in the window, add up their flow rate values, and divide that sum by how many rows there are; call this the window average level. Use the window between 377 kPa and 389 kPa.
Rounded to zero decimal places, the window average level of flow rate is 47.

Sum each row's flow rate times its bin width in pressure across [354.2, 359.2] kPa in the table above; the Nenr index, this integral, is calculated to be 339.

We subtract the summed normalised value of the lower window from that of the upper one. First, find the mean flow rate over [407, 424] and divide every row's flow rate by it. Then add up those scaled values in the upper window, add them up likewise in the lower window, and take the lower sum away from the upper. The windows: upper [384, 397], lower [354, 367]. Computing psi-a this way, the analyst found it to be -3.0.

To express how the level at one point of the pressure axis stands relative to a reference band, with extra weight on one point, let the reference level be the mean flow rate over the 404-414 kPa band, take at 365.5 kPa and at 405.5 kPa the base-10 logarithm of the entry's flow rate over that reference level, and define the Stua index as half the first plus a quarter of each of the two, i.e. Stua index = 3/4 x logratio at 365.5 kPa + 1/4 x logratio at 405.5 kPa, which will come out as 0.23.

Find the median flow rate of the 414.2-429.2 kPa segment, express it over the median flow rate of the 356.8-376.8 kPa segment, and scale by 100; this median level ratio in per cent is 56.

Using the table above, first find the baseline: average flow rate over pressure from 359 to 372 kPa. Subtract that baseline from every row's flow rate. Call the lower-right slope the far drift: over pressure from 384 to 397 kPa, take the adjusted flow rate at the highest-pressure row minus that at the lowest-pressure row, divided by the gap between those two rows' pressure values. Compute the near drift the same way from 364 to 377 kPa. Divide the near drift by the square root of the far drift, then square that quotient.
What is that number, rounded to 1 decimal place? 2.7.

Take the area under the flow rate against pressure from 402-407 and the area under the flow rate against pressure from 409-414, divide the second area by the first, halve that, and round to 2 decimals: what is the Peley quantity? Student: 0.39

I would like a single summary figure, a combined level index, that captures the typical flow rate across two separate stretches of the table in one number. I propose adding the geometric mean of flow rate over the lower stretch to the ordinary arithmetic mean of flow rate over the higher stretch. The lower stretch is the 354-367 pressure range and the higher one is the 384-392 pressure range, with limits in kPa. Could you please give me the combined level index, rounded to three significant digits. 114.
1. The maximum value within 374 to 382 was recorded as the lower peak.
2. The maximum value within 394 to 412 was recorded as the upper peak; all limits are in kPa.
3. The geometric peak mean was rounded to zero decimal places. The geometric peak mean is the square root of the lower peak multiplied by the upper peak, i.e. 52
